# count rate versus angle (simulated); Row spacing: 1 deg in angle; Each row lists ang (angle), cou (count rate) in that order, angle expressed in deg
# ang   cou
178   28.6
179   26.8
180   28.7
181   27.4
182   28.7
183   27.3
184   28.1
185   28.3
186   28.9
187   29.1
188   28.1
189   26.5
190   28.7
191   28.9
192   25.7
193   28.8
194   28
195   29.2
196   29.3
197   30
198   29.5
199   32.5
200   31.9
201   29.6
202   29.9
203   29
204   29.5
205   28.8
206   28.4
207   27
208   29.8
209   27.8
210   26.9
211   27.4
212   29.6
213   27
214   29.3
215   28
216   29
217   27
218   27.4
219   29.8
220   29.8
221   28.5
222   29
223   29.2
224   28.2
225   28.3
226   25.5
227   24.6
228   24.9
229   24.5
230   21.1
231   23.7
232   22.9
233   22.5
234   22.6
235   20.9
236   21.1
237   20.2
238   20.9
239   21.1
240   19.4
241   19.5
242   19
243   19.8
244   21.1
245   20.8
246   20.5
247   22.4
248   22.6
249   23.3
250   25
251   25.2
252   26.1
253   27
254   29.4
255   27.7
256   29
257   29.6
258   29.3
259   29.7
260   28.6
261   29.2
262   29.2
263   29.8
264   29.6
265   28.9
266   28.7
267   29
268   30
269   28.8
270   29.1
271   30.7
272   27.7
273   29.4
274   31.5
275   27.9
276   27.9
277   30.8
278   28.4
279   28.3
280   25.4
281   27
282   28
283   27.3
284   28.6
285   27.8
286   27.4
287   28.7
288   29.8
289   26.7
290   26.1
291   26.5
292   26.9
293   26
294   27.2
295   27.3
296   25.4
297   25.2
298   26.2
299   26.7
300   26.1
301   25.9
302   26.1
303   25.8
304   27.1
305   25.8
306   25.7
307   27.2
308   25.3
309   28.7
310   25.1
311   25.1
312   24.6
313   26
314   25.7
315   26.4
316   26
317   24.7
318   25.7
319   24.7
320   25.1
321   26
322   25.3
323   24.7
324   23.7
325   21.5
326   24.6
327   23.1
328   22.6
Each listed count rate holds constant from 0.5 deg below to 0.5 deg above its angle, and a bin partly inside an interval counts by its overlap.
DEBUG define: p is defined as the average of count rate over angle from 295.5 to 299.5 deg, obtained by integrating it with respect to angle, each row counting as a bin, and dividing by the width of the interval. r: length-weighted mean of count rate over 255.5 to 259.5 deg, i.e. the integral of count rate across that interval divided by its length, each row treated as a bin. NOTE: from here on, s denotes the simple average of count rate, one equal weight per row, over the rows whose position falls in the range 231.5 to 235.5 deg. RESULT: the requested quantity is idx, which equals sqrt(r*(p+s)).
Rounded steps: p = 25.9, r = 29.4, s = 22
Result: 38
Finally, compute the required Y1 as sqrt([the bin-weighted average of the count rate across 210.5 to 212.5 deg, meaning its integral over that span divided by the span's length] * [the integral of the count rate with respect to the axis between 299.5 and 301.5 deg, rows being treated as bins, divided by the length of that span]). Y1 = 27.2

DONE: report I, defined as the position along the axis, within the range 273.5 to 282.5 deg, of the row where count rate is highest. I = 274 deg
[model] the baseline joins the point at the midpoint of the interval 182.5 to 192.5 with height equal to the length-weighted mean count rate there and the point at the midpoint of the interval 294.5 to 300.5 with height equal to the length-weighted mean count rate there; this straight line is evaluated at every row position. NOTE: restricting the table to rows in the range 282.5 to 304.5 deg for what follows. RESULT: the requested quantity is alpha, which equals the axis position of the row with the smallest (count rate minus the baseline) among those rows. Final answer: 297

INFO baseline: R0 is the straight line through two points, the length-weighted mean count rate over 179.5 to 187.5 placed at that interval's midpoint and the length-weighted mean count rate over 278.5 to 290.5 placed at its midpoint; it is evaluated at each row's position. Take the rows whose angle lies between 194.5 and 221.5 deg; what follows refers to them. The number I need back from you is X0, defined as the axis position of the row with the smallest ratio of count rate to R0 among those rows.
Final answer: 210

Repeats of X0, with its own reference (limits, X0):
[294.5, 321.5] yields 312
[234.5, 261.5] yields 242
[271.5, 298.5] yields 297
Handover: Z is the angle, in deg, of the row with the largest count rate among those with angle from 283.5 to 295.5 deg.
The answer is 288 deg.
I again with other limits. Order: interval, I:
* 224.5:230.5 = 225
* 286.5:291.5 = 288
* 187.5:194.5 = 191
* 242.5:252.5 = 252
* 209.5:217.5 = 212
